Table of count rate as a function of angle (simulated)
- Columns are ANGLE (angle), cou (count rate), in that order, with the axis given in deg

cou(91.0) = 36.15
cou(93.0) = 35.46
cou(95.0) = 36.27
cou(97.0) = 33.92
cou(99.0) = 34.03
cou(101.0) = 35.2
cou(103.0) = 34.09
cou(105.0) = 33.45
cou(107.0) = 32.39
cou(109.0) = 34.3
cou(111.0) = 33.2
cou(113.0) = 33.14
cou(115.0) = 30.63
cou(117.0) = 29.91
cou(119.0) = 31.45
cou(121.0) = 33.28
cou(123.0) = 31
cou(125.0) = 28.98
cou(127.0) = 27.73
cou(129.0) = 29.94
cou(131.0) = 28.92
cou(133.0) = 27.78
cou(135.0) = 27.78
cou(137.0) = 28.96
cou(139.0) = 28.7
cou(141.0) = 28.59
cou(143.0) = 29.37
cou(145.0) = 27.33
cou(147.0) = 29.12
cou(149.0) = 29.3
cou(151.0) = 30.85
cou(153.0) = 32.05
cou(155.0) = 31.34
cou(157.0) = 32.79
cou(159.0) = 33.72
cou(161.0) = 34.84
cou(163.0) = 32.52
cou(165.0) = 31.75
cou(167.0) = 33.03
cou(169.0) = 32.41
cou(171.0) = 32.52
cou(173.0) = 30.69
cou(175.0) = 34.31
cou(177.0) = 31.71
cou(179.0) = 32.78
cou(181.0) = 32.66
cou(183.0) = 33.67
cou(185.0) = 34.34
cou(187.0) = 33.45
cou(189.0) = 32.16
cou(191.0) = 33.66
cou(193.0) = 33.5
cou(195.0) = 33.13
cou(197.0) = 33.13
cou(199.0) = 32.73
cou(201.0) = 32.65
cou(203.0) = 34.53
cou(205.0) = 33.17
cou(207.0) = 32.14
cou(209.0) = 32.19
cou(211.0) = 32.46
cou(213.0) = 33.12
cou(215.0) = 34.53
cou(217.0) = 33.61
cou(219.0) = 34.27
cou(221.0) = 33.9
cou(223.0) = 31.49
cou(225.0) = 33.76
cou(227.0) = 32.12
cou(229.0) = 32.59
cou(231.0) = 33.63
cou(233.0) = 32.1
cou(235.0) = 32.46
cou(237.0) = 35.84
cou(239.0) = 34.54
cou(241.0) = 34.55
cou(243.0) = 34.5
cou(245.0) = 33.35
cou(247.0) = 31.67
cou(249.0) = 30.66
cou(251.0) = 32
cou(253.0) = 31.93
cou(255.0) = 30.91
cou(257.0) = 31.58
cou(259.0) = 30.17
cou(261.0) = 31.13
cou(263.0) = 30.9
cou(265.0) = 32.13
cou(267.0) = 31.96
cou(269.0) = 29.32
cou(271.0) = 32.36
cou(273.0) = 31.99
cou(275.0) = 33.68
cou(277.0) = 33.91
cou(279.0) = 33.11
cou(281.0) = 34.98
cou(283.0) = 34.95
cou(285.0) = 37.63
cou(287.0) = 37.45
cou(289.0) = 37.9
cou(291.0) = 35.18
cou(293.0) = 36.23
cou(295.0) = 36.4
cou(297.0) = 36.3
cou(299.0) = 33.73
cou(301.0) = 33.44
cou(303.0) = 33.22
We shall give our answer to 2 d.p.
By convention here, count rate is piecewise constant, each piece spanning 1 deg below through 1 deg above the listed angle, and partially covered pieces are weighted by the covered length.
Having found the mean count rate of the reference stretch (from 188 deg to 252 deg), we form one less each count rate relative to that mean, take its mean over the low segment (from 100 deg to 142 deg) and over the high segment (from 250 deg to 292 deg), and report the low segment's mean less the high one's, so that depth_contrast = 0.07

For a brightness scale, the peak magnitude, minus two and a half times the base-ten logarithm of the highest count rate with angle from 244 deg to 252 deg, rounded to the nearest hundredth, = -3.81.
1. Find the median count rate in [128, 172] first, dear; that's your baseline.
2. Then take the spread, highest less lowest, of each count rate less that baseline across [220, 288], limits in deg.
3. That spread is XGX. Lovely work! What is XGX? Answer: 8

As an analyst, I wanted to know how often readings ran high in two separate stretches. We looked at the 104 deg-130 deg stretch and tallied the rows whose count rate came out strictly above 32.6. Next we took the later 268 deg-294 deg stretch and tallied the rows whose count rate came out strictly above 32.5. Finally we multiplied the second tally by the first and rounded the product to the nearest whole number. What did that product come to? 50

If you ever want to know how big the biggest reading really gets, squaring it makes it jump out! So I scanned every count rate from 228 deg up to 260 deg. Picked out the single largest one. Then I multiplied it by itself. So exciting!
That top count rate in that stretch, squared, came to 1285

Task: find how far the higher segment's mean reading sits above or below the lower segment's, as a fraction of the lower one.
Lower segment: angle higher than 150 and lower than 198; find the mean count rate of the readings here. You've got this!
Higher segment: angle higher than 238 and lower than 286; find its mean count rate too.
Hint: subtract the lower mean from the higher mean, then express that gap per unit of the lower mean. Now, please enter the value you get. -0.004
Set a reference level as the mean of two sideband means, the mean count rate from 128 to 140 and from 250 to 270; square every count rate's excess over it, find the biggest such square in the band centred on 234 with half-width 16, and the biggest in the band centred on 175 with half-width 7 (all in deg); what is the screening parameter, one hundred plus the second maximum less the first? 84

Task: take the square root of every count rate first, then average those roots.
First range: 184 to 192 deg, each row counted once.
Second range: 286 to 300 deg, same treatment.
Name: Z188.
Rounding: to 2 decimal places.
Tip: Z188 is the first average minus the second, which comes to -0.23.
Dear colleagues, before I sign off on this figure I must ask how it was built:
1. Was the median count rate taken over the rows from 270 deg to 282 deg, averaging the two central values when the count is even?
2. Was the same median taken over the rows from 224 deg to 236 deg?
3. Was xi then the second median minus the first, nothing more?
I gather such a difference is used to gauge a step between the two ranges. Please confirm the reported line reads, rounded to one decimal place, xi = -0.9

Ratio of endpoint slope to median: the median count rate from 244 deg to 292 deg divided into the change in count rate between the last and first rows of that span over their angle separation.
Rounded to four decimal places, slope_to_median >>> 0.0012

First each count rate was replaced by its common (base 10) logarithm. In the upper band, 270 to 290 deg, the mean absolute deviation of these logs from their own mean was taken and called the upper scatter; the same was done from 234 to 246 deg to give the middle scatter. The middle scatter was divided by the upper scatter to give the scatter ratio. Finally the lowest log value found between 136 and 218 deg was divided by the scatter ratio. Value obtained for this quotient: 2.87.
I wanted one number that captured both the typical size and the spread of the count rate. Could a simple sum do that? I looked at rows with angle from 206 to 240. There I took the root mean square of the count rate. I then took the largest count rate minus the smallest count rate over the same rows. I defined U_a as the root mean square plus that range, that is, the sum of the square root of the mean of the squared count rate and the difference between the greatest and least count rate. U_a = 37.6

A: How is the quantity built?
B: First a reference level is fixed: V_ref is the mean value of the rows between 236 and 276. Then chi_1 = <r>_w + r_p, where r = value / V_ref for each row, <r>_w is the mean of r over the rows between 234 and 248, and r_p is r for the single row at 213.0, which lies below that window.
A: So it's 2.08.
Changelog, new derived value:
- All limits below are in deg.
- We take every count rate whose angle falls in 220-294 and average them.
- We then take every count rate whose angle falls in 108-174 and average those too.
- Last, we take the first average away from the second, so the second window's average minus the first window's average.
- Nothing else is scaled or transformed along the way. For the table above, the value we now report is -2.4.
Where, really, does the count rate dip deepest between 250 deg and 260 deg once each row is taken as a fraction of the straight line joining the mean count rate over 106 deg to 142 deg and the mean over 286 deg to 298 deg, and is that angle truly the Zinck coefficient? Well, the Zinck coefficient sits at 259.0 deg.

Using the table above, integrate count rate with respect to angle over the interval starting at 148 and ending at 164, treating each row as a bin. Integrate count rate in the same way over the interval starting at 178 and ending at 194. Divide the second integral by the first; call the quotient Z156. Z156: 1.03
